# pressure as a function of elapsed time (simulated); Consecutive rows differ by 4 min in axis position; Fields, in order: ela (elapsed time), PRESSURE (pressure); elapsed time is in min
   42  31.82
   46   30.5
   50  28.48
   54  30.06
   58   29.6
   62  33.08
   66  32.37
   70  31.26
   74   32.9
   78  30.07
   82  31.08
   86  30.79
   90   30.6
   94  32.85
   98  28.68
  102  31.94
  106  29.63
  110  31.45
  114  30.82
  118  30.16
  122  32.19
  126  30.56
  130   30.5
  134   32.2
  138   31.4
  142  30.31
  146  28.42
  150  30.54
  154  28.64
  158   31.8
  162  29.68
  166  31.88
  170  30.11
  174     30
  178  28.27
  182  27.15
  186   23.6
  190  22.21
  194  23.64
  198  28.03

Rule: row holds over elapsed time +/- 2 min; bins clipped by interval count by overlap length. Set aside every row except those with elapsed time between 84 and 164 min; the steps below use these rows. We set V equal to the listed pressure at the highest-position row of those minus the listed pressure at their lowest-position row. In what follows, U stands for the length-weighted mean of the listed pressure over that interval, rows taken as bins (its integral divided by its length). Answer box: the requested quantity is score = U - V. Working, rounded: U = 30.7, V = -1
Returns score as 31.8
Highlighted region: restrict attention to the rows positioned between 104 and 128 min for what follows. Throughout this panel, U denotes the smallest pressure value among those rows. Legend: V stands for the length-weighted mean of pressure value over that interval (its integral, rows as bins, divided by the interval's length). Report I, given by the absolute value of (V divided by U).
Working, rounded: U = 29.63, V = 30.8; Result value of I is 1.04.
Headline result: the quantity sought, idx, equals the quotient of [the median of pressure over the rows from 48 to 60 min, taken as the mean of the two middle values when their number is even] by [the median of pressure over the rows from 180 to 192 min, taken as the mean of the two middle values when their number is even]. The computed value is 1.25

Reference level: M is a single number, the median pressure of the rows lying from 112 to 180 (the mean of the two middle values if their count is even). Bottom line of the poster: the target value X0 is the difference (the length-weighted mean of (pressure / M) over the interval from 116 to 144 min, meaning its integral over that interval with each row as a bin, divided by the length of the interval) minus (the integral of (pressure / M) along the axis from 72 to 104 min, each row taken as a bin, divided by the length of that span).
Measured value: -0.002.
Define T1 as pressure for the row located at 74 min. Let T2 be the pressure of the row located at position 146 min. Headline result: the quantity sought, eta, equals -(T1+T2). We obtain -61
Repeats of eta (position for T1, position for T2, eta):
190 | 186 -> -46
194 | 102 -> -56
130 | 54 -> -61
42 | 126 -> -62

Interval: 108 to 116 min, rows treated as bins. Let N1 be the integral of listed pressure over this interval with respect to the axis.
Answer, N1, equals 249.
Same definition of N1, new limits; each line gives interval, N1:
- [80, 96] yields 501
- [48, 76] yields 871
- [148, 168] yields 610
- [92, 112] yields 618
